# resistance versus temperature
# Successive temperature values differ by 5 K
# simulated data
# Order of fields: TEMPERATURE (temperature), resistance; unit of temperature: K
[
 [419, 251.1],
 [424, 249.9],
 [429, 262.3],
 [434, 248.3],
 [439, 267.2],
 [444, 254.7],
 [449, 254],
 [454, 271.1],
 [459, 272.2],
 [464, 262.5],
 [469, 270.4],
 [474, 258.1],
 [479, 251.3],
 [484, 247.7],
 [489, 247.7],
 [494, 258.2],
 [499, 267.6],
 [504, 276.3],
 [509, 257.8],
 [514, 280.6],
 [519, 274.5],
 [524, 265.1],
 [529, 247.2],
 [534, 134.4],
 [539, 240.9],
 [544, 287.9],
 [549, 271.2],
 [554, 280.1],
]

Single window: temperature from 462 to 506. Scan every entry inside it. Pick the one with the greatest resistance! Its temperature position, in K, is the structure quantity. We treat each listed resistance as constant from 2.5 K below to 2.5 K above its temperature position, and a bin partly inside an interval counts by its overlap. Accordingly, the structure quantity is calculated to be 504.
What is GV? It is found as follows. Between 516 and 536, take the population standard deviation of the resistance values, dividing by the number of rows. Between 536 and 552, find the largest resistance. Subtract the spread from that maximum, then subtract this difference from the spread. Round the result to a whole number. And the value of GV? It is -175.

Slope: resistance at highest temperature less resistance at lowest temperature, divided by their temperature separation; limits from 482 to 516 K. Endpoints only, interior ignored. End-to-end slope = 1.1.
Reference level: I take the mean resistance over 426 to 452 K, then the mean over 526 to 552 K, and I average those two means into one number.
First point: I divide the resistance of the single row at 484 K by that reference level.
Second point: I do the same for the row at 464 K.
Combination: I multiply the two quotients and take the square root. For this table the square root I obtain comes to 1.03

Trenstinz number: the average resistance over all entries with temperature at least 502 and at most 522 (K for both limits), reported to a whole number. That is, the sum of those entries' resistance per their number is 272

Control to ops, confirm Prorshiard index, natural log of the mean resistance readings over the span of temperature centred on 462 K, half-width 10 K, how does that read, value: 5.59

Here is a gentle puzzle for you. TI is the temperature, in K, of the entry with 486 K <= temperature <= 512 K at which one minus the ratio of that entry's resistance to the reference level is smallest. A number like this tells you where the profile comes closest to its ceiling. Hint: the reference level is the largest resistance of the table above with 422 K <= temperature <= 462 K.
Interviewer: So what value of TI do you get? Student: 504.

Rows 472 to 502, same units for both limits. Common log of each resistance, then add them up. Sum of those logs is 14.4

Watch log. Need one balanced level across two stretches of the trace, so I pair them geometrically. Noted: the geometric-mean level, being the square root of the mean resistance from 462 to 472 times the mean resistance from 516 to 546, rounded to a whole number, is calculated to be 254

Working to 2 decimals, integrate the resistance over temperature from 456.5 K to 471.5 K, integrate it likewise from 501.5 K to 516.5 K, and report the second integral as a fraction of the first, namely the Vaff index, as 1.01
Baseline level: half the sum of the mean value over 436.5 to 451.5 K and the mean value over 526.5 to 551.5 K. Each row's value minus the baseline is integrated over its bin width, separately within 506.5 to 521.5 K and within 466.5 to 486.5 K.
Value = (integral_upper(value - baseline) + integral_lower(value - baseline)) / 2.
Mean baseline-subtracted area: 270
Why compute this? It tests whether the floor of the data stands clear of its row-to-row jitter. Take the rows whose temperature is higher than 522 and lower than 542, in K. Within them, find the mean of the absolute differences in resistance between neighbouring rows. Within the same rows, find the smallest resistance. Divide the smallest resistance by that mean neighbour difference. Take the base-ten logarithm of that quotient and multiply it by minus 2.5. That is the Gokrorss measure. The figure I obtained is -0.58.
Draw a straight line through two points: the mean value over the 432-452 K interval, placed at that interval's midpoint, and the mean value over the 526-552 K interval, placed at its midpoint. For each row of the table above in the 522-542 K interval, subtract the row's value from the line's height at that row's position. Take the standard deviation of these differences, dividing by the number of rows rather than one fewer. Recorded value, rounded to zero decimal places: 51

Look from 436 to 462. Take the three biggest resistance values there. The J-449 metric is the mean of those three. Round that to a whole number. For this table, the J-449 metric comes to 270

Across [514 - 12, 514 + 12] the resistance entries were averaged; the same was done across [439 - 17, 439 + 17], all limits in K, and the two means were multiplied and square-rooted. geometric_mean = 264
